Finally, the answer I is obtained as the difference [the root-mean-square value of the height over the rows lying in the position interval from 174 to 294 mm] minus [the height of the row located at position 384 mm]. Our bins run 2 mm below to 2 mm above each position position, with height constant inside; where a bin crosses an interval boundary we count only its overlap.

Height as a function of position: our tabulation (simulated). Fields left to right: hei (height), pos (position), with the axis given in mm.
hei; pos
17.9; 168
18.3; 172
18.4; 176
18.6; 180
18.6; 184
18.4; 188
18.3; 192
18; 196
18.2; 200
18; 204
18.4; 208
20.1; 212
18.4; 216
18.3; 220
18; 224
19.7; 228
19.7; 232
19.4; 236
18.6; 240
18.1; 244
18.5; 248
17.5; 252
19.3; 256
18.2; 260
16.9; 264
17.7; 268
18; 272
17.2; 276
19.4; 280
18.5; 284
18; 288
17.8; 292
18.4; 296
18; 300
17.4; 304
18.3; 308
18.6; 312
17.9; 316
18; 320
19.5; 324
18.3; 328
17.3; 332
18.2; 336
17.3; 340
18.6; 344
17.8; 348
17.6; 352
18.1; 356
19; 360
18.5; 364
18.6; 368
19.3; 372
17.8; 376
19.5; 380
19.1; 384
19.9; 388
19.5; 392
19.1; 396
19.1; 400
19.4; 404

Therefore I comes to -0.7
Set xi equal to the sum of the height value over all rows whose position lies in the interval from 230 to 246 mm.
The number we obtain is 75.8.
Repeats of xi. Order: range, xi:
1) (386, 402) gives 77.6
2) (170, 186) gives 73.9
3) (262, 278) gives 69.8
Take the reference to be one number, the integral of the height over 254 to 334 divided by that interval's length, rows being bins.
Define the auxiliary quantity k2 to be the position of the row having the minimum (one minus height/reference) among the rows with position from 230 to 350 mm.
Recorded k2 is 232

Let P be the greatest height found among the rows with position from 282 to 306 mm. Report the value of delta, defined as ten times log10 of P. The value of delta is 12.7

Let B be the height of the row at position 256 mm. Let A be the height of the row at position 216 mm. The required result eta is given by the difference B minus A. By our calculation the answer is 0.9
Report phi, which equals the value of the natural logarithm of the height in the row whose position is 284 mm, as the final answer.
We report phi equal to 2.92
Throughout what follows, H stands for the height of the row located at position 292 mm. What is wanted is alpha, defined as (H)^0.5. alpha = 4.22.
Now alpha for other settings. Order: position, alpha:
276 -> 4.15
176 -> 4.29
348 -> 4.22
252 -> 4.18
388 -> 4.46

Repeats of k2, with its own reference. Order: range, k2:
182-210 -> 184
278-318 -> 280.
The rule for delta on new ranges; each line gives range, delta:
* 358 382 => 12.9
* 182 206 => 12.7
